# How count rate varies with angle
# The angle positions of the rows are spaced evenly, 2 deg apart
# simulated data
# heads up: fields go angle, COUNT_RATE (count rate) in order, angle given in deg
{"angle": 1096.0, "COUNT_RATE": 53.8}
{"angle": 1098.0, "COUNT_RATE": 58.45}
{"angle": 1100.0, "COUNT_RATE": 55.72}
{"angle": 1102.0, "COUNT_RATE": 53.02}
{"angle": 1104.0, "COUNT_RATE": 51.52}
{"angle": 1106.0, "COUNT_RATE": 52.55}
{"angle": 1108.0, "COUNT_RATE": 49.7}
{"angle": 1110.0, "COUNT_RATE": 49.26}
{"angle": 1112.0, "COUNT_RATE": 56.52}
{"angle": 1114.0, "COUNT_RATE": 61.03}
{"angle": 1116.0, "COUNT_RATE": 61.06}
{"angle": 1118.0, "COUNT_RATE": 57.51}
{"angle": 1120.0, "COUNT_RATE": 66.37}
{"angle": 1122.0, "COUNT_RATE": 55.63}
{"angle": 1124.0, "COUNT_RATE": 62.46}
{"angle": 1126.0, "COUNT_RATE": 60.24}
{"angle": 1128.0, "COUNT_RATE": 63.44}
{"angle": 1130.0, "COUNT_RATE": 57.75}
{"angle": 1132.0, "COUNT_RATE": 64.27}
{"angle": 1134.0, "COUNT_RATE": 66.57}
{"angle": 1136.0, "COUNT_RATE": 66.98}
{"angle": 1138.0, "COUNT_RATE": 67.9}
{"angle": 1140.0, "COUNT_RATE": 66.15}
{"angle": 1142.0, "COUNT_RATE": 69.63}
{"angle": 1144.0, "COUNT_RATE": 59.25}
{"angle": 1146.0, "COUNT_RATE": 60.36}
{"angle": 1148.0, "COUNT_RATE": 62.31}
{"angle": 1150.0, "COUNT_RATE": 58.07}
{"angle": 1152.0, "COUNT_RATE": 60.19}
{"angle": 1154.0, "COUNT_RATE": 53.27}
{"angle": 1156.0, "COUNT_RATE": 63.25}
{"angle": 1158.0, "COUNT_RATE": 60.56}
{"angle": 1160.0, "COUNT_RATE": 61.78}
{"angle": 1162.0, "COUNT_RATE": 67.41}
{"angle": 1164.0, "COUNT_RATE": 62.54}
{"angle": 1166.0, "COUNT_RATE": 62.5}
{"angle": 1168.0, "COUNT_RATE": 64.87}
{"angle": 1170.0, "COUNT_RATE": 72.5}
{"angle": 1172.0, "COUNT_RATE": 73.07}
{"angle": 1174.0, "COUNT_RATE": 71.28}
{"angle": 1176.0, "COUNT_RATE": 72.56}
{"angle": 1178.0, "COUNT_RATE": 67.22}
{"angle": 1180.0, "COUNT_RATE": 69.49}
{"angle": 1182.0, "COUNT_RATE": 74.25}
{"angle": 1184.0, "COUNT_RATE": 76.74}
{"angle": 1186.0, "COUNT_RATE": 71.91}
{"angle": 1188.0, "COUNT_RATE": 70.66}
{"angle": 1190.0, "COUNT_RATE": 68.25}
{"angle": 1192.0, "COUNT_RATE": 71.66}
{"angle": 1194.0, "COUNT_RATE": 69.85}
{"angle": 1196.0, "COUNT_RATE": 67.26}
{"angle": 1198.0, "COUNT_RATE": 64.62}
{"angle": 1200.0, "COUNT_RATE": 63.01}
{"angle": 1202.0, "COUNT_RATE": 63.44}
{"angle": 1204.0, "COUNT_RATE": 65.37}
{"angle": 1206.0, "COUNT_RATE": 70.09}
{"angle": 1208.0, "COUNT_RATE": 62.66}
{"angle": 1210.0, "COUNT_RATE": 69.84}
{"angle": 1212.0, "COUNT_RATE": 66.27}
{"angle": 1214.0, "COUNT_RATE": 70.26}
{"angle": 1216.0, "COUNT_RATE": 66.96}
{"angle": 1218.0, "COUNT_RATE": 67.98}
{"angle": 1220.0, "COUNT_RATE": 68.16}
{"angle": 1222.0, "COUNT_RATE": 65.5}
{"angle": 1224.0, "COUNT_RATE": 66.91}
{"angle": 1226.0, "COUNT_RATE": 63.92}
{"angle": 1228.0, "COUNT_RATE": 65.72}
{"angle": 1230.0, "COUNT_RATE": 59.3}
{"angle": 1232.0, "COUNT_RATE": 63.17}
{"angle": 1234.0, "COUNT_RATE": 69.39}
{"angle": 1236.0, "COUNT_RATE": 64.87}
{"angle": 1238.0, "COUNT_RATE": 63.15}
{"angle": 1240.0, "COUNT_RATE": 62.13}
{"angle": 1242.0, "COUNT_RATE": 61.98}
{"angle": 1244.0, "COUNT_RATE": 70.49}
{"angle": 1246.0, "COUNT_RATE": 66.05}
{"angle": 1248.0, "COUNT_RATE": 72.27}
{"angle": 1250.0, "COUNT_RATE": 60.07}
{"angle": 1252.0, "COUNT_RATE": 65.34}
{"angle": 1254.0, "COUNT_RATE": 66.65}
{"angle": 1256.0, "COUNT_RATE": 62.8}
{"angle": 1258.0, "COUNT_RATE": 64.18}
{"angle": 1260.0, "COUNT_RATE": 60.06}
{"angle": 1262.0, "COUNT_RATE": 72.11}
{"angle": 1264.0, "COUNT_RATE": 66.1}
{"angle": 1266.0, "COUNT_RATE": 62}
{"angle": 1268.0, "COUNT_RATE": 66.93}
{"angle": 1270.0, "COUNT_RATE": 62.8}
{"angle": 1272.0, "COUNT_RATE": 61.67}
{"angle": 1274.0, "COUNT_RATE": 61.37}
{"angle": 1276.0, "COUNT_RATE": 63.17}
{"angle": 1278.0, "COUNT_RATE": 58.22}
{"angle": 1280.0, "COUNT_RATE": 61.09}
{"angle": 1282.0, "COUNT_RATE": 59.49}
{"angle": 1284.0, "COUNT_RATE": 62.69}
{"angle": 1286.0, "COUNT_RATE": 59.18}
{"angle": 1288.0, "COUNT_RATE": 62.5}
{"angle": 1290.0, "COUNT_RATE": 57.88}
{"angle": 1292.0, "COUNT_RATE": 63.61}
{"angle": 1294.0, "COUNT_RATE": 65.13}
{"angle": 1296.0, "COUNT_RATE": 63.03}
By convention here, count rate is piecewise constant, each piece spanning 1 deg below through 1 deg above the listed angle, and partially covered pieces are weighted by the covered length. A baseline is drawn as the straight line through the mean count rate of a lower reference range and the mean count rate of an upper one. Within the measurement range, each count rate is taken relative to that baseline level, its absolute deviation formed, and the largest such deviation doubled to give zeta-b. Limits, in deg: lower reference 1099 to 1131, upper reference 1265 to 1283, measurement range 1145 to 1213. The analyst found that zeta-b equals 35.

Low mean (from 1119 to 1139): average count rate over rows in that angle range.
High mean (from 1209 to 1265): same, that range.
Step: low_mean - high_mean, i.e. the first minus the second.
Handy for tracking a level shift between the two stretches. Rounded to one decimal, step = -2.6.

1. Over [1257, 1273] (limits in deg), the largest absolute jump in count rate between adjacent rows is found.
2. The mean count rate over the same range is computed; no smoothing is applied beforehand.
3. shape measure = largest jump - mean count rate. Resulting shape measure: -52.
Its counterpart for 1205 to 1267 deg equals -53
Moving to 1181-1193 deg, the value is -67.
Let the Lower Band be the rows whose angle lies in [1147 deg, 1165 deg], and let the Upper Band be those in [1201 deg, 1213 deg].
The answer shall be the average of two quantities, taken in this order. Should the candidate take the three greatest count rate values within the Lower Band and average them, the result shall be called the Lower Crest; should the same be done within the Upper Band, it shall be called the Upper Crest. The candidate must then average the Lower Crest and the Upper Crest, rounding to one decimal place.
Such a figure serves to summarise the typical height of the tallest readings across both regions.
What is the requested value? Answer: 66.6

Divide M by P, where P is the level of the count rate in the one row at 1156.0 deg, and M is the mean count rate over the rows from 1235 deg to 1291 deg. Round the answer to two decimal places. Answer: 1.00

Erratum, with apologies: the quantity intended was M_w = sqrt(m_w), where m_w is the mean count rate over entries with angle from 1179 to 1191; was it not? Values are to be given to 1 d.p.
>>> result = 8.5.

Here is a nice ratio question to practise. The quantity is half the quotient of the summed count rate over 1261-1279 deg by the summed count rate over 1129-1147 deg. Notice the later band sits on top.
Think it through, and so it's 0.50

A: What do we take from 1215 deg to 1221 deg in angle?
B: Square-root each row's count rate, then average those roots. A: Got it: 8.23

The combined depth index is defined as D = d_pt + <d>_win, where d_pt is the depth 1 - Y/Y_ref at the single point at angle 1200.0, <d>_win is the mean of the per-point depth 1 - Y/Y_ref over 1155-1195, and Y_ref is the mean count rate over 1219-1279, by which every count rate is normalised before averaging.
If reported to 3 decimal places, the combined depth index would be -0.039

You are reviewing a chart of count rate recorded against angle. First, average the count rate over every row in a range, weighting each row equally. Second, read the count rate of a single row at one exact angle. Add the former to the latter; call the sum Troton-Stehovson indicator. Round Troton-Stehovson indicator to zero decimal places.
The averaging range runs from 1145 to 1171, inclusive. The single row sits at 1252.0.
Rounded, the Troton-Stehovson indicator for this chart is 128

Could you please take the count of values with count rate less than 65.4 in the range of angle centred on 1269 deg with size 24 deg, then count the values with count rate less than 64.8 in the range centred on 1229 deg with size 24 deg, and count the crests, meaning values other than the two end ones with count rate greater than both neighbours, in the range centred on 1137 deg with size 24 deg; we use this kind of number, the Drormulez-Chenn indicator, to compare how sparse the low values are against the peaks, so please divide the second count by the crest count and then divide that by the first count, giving 0.19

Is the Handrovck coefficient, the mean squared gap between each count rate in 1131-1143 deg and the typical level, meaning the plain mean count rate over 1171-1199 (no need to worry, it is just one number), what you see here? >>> 16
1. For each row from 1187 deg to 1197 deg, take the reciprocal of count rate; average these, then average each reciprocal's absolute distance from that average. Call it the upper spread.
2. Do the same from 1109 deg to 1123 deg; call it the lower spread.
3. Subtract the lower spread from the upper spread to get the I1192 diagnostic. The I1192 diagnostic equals -0.0009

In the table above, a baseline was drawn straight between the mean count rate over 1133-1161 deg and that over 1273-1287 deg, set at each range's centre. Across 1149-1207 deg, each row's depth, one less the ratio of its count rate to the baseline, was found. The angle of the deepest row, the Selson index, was 1154.0 deg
